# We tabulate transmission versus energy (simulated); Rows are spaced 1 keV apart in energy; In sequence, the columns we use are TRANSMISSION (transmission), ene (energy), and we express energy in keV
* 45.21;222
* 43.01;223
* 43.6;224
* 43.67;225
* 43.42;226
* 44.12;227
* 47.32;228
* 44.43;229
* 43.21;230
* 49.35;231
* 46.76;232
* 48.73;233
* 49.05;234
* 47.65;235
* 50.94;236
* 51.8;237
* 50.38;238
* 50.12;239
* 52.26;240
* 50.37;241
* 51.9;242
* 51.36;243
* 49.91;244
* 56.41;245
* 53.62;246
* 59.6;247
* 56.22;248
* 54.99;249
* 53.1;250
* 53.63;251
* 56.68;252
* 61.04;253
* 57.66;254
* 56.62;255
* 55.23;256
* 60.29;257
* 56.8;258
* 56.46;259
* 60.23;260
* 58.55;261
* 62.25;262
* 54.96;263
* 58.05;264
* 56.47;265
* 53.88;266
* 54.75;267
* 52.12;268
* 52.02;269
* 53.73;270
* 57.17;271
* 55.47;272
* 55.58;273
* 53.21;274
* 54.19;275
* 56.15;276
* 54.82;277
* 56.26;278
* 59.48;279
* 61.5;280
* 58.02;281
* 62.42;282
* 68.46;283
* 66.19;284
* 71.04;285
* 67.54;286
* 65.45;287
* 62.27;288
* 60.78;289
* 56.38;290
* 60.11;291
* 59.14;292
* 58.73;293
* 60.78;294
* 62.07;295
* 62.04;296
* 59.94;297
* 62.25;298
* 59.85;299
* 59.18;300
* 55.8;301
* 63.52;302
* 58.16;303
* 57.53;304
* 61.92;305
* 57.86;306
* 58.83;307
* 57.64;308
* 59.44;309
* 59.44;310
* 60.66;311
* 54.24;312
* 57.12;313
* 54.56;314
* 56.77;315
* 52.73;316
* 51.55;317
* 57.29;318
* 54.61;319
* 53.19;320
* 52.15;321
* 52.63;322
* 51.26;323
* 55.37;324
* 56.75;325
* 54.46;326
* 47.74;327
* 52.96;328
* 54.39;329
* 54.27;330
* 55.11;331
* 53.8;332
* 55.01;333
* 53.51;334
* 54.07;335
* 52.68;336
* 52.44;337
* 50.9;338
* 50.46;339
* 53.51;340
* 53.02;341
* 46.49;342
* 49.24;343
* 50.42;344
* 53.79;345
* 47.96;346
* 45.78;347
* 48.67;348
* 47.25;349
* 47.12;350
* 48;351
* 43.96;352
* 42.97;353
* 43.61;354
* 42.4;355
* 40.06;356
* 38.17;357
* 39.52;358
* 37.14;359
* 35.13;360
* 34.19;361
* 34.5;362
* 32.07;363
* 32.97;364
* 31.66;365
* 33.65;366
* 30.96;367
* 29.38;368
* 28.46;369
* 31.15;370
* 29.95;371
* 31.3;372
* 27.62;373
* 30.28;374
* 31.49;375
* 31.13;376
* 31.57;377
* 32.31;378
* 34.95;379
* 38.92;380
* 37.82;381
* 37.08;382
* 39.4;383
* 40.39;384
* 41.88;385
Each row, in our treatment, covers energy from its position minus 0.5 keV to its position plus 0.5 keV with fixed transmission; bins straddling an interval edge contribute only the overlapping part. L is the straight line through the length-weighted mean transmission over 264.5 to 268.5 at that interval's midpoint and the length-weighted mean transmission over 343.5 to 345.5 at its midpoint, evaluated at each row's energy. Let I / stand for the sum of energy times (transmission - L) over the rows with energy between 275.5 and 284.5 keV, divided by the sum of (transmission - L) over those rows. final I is 281.6 keV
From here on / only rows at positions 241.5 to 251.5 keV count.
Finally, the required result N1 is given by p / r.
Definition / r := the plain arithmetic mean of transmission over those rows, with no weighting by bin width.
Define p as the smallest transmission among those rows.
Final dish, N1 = 0.92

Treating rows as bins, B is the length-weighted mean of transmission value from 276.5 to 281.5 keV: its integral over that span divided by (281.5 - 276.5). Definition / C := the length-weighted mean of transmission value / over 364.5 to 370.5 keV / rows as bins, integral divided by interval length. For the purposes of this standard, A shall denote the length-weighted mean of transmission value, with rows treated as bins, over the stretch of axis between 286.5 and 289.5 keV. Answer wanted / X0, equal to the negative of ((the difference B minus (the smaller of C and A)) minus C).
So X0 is 3.7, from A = 63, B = 58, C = 30.9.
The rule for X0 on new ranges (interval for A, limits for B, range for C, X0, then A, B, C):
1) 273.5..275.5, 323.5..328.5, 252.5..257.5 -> 58.4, 54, 53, 58.2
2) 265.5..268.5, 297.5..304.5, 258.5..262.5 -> 53.5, 54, 59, 59.4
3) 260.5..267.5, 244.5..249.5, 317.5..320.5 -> 53.9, 57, 56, 55.0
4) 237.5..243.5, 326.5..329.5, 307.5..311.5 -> 58.7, 51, 52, 59.3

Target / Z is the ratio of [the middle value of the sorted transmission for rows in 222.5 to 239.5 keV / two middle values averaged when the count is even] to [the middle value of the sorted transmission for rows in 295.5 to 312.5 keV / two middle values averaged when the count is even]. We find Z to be 0.80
